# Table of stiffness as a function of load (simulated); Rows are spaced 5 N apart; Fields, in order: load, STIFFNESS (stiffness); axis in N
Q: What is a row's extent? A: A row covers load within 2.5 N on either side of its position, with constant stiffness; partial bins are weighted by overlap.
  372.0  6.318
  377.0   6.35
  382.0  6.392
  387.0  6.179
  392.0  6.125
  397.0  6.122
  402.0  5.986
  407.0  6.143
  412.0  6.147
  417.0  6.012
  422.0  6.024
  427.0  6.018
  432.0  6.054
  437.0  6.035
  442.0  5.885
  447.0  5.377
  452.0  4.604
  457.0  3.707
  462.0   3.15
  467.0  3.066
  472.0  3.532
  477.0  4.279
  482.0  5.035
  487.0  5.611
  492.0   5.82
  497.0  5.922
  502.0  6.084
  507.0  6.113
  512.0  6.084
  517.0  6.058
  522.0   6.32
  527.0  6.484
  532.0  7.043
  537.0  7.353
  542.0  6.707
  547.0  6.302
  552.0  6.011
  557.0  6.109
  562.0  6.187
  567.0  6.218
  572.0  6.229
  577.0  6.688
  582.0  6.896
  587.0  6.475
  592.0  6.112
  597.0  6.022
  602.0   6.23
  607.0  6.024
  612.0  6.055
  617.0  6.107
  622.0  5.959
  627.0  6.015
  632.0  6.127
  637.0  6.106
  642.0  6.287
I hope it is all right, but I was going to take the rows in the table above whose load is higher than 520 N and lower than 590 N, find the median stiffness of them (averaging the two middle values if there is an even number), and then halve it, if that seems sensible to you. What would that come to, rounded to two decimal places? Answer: 3.20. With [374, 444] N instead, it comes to 3.04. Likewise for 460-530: 2.94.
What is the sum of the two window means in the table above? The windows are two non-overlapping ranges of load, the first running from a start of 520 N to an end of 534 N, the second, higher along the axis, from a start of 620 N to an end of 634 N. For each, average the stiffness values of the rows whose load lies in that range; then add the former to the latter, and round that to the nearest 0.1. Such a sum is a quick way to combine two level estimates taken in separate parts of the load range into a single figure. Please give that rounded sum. 12.6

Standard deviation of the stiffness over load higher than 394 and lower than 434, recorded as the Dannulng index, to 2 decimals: 0.06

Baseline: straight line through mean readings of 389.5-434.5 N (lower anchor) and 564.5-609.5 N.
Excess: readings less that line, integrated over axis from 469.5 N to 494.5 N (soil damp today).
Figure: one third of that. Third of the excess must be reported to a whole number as -11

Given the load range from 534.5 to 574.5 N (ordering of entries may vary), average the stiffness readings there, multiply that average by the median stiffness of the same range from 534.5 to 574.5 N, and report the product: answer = 40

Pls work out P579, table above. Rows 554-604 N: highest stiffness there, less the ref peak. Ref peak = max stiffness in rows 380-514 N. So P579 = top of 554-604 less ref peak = 0.50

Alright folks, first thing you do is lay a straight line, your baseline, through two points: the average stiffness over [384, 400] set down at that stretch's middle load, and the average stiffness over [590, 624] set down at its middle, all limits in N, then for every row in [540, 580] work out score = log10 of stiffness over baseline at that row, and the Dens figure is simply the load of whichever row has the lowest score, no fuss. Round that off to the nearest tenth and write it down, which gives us 552.0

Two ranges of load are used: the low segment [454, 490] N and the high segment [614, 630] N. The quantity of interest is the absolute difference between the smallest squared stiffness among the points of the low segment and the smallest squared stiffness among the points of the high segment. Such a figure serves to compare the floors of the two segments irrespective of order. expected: 26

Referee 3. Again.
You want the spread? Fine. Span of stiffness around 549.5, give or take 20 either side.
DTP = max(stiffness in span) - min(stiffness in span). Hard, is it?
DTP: 1.3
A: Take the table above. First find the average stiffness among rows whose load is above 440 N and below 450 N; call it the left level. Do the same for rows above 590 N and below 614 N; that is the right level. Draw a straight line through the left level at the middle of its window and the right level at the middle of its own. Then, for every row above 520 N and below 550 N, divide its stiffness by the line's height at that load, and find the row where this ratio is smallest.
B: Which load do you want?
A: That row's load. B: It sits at 547.0 N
